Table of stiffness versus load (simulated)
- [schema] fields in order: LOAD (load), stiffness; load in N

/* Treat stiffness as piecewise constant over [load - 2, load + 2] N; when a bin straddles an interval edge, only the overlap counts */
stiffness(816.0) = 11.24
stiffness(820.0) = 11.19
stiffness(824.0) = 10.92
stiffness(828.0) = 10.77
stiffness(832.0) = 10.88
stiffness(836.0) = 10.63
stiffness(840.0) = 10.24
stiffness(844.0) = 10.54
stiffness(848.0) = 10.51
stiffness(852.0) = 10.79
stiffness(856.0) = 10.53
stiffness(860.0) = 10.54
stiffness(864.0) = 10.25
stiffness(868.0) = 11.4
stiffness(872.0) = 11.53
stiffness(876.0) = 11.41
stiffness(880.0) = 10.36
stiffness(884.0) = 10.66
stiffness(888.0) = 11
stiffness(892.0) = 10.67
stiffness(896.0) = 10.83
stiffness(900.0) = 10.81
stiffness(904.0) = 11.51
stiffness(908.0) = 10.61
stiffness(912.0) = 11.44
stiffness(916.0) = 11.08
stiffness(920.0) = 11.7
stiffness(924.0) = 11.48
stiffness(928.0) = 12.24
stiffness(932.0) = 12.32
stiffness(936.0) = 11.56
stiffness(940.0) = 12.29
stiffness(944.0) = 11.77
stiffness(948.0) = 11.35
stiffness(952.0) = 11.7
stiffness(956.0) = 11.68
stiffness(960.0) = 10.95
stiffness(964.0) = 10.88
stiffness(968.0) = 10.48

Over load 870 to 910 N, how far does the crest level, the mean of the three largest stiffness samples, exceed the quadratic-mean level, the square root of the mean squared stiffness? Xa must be 0.54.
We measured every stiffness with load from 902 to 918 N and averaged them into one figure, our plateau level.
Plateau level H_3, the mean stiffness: 11.2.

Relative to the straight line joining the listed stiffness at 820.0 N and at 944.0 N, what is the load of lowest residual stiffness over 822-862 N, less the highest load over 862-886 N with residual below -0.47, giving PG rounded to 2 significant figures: -44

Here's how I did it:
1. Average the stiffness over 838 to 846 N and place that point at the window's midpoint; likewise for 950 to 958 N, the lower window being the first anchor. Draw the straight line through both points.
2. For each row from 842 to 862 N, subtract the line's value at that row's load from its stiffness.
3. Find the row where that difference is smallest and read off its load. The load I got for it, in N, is 860.0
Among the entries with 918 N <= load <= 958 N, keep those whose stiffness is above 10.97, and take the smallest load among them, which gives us 920.0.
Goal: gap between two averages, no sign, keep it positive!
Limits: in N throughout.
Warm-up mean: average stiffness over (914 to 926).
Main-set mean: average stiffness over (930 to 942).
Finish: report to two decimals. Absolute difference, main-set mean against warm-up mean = 0.64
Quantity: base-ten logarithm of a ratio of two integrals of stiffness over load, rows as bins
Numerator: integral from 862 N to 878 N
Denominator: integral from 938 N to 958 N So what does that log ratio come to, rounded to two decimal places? -0.12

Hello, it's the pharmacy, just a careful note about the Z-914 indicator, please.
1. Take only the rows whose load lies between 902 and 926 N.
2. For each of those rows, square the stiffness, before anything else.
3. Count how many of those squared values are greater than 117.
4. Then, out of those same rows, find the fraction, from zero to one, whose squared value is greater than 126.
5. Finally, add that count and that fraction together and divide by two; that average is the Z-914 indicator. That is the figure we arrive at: 2.8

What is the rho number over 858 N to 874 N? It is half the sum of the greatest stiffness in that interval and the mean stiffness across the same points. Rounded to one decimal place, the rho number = 11.2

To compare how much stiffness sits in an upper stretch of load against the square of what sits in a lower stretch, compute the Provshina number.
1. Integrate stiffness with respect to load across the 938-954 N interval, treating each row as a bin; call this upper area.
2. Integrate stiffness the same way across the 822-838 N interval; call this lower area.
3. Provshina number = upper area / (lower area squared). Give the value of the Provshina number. 0.0063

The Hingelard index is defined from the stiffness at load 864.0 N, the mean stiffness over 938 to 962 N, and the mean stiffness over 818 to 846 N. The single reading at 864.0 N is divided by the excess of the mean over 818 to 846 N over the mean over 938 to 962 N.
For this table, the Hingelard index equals -12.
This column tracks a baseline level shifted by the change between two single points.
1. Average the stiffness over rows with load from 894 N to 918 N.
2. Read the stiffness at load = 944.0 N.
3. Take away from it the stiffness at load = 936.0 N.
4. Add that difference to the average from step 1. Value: 11.3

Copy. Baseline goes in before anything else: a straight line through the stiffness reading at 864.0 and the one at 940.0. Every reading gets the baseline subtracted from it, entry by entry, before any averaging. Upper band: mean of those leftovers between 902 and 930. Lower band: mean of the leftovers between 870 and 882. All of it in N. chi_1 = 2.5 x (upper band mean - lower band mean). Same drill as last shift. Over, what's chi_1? -1.8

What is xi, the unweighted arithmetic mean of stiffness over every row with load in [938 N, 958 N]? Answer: 11.8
